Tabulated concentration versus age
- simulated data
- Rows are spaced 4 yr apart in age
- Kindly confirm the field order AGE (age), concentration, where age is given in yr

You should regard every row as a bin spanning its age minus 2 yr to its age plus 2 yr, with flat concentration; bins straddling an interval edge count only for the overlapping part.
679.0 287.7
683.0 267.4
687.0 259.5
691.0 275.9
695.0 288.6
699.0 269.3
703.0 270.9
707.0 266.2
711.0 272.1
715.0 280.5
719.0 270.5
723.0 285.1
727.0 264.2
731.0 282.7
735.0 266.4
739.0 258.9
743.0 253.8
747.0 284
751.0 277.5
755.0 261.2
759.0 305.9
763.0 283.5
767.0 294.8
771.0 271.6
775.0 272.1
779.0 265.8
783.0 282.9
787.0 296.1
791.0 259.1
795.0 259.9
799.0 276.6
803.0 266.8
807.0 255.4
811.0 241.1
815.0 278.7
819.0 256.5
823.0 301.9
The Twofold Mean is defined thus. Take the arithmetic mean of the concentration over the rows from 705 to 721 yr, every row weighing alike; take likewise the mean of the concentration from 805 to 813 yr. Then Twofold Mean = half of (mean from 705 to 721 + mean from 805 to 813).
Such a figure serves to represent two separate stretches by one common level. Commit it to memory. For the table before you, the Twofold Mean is 260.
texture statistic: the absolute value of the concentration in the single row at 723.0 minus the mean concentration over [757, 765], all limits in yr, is 9.6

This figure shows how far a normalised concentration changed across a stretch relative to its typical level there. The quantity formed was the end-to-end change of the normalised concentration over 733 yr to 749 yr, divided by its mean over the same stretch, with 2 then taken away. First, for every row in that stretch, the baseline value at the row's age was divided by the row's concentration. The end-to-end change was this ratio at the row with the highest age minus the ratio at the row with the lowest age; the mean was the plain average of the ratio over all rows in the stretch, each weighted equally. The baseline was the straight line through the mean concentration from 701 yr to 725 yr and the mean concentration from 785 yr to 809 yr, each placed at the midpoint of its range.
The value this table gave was -2.06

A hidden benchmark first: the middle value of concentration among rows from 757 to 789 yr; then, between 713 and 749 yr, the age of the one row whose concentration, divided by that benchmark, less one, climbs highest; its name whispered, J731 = 723.0 yr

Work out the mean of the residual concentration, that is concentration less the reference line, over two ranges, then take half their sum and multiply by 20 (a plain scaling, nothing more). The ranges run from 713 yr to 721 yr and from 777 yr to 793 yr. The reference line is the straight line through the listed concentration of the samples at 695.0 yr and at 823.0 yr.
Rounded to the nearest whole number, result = -374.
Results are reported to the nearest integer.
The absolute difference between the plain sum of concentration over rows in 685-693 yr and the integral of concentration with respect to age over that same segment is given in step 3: 1606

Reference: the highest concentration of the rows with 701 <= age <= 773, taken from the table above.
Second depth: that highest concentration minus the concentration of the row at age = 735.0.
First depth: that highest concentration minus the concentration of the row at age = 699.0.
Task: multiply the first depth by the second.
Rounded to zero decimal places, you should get 1446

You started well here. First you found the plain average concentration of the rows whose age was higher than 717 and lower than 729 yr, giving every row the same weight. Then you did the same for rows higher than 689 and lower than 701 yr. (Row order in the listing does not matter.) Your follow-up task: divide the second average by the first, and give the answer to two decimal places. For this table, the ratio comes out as 1.02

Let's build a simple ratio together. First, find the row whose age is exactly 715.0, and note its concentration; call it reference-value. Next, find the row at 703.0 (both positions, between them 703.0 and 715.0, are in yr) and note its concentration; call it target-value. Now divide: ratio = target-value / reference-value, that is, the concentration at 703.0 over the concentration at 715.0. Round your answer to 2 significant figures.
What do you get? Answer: 0.97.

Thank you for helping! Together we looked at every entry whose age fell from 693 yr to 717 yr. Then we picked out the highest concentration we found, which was 288.6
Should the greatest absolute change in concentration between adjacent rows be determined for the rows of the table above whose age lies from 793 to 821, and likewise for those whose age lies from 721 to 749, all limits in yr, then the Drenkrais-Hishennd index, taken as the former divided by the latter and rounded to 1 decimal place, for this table 1.2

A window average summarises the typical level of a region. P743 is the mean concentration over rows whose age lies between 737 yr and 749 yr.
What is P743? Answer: 266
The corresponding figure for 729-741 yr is 269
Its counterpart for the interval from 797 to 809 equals 266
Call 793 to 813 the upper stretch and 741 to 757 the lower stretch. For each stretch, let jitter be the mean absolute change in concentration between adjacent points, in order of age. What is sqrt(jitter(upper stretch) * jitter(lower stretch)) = 15.2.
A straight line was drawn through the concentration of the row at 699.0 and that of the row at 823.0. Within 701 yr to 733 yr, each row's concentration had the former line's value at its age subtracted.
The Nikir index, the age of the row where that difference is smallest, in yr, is 727.0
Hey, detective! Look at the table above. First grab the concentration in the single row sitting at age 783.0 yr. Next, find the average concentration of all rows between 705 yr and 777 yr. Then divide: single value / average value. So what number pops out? 1.03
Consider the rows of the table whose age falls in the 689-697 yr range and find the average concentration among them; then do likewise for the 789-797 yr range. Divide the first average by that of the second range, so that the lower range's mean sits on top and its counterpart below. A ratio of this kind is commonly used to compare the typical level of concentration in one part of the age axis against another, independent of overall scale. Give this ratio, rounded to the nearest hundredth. 1.09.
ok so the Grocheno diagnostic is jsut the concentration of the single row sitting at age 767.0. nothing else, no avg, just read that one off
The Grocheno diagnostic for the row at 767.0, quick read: 294.8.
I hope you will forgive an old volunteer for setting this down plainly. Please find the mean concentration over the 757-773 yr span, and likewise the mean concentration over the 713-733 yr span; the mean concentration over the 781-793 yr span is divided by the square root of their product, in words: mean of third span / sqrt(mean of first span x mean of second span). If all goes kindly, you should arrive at 0.99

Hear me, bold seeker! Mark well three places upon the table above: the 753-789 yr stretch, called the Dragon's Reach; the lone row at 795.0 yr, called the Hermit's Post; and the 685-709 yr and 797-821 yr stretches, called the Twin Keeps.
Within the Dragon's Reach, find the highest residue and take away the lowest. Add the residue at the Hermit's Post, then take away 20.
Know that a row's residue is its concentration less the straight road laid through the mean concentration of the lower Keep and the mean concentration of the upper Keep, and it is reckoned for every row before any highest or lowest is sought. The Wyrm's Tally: 21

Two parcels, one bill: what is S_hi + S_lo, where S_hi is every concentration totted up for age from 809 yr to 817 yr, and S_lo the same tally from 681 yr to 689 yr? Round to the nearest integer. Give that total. 1047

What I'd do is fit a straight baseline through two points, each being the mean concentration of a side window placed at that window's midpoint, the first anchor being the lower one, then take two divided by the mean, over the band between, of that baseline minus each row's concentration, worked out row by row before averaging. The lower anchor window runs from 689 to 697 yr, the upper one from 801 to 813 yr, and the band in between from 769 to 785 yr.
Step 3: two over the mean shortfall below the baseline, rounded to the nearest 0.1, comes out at -0.2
